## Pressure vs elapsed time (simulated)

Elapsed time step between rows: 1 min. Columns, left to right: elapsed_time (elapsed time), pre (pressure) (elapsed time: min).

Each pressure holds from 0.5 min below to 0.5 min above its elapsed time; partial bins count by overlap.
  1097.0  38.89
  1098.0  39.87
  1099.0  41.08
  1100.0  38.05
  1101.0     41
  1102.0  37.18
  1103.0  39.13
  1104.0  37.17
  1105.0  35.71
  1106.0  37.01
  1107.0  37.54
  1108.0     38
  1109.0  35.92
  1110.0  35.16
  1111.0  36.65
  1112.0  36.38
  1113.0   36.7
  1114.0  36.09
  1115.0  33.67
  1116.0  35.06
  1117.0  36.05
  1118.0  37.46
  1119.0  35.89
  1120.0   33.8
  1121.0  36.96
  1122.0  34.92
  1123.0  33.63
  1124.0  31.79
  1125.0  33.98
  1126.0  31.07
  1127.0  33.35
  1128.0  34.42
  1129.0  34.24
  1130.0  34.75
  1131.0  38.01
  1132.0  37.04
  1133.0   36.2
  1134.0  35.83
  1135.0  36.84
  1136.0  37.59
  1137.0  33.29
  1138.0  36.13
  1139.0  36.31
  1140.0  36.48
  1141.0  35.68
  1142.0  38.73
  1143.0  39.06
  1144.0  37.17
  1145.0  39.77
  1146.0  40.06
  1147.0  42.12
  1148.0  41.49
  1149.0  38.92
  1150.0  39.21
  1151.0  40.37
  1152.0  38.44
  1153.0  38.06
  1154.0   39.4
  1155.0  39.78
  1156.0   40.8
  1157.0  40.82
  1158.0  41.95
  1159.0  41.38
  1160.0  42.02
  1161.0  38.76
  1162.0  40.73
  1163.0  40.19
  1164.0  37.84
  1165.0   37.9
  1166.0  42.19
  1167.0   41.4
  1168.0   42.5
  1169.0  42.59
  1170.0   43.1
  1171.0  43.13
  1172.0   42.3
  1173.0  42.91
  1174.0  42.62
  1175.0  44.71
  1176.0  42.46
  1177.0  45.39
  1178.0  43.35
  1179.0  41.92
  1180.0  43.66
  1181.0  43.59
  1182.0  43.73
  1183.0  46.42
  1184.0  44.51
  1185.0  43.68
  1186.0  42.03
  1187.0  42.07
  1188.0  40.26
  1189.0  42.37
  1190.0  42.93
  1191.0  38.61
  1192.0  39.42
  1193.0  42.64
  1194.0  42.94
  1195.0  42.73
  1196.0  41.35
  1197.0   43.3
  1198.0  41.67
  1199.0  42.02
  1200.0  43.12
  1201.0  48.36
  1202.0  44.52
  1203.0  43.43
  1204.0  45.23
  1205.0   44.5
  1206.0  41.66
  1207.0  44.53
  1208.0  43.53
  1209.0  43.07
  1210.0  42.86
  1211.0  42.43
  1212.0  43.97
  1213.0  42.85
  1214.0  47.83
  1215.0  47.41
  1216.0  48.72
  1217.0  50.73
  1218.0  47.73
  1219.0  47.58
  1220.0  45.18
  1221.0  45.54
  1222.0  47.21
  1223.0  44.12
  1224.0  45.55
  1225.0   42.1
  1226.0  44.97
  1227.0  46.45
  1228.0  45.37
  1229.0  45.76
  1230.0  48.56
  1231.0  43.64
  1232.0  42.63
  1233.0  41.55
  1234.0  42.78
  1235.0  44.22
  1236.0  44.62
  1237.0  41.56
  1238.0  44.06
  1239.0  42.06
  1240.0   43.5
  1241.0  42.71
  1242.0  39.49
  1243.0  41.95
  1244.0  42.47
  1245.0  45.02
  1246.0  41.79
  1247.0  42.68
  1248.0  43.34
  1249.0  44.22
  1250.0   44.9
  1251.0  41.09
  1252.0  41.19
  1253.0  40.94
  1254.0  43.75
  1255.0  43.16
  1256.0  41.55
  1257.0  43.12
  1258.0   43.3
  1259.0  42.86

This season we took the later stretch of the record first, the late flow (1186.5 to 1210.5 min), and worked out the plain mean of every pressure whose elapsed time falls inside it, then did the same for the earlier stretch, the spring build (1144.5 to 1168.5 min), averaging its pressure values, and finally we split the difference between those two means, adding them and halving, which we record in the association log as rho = 41.5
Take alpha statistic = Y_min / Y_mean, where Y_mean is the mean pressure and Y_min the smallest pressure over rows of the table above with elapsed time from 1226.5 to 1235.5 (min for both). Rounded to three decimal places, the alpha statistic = 0.933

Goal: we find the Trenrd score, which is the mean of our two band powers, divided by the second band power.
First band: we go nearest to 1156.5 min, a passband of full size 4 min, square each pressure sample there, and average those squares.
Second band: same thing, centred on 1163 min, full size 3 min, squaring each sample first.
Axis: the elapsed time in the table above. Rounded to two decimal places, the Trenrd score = 1.03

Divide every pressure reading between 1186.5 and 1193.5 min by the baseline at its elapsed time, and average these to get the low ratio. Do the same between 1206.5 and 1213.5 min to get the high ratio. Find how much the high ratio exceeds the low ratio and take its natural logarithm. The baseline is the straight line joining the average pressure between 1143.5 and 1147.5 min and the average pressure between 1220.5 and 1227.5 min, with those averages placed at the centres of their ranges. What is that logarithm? -3.98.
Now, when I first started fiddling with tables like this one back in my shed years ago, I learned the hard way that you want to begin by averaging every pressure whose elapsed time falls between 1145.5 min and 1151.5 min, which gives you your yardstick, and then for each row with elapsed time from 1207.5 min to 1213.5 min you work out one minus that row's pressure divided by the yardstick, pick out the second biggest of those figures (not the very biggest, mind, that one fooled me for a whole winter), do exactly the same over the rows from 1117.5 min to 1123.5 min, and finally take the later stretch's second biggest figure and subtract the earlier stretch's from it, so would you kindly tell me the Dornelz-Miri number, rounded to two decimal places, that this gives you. -0.22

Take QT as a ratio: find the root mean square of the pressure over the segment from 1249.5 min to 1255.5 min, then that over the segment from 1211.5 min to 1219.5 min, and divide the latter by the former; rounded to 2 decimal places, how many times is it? 1.11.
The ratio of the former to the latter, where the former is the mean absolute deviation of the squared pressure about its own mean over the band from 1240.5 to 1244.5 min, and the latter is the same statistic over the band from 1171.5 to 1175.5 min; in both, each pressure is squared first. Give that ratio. 1.3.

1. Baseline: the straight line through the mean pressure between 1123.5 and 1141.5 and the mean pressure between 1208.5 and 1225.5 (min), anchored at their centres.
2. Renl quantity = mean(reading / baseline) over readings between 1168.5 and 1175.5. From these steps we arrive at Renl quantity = 1.08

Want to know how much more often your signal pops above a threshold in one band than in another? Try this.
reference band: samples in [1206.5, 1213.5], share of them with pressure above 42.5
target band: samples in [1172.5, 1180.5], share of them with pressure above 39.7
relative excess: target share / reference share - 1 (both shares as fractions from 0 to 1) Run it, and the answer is 0.17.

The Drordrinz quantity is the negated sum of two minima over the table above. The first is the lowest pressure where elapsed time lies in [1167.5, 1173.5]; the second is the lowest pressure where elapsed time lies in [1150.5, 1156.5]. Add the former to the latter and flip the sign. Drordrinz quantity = -80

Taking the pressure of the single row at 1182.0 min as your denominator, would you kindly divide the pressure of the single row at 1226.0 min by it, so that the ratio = 1.03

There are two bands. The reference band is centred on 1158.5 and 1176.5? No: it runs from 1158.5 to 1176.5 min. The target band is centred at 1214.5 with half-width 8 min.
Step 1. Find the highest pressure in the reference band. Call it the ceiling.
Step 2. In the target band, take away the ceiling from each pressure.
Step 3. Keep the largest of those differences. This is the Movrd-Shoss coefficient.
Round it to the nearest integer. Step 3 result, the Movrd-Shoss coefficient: 6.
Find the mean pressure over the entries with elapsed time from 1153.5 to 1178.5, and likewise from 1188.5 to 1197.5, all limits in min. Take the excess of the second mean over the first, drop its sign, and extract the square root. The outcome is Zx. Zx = 0.45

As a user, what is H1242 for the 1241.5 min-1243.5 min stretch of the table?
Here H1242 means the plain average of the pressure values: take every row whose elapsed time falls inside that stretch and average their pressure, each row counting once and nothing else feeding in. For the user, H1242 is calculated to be 40.7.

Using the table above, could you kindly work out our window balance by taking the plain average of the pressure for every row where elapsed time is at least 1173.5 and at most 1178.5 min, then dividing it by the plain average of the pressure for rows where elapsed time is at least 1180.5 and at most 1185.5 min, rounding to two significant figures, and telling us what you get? 0.98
